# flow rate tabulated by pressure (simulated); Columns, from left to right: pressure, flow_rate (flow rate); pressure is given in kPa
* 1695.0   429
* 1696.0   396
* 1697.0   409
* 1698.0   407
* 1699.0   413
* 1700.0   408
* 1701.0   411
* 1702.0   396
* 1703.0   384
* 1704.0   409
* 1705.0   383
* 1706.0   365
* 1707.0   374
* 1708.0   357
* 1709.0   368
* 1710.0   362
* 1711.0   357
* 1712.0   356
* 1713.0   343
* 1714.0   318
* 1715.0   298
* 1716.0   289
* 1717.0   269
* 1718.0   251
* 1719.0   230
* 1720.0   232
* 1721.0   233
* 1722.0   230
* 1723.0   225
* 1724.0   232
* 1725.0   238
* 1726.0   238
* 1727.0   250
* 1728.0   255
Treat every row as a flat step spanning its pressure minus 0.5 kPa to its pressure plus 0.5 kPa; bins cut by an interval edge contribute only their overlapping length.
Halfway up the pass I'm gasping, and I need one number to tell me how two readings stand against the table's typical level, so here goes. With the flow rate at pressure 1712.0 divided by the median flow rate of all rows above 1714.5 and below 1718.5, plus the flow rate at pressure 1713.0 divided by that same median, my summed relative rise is 2.5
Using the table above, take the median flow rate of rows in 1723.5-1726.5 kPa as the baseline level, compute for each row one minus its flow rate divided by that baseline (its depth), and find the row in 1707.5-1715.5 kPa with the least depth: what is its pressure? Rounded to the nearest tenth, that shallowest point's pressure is 1709.0 kPa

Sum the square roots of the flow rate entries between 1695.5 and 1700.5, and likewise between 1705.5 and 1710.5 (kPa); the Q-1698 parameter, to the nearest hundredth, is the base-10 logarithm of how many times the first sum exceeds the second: 0.02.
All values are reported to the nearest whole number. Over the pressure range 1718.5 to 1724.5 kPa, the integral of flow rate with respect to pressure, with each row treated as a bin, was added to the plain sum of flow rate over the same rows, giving 2764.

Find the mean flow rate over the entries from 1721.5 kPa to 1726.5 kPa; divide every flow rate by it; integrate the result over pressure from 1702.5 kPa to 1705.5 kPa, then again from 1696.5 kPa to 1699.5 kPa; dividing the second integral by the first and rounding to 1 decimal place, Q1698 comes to 1.0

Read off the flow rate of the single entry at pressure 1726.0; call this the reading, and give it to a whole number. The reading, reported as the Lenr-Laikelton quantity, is 238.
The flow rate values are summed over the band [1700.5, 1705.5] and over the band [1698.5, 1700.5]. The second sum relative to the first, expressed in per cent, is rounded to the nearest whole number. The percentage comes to 41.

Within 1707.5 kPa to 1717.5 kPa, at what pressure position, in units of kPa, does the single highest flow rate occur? 1709.0 kPa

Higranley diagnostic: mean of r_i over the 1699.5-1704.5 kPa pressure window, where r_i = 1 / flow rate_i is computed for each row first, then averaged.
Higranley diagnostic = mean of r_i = 0.0025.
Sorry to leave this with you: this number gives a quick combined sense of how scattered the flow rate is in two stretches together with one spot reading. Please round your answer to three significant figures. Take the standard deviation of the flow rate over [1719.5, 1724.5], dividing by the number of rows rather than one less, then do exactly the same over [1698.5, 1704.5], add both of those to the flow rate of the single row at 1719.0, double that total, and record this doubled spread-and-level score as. 486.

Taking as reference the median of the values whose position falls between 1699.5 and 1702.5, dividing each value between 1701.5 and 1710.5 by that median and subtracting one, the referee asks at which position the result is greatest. 1704.0 kPa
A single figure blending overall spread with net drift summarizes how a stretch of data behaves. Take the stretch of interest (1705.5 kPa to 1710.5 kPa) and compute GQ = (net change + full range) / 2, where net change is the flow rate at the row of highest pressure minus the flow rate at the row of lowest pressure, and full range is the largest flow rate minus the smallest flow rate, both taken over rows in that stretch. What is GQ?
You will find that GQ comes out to 7.0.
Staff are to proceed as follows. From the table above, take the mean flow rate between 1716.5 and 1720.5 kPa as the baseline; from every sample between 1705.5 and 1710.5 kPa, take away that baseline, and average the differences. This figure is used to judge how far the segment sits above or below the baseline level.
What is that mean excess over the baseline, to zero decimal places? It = 120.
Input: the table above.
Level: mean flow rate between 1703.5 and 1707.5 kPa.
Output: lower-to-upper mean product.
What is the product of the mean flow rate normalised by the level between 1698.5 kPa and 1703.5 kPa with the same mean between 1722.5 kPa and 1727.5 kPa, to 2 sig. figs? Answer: 0.65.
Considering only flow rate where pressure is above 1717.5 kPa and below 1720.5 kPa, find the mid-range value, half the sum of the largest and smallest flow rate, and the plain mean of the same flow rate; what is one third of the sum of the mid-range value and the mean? 159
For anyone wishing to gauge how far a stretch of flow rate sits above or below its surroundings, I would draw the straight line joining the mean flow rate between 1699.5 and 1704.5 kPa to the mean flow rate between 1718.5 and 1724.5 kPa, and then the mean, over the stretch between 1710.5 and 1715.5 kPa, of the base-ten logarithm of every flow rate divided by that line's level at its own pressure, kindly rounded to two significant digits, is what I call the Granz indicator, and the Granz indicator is 0.039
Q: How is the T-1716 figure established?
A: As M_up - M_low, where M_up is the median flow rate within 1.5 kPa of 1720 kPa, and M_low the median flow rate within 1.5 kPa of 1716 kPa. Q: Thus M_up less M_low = -57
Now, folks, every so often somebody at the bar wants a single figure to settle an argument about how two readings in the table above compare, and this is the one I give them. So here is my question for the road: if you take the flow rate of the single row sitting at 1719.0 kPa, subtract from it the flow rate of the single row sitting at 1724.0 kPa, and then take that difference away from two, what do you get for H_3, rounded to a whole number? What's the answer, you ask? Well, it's 4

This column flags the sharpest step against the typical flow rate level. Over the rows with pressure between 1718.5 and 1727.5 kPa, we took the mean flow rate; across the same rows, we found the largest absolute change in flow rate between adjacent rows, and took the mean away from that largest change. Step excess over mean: -222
